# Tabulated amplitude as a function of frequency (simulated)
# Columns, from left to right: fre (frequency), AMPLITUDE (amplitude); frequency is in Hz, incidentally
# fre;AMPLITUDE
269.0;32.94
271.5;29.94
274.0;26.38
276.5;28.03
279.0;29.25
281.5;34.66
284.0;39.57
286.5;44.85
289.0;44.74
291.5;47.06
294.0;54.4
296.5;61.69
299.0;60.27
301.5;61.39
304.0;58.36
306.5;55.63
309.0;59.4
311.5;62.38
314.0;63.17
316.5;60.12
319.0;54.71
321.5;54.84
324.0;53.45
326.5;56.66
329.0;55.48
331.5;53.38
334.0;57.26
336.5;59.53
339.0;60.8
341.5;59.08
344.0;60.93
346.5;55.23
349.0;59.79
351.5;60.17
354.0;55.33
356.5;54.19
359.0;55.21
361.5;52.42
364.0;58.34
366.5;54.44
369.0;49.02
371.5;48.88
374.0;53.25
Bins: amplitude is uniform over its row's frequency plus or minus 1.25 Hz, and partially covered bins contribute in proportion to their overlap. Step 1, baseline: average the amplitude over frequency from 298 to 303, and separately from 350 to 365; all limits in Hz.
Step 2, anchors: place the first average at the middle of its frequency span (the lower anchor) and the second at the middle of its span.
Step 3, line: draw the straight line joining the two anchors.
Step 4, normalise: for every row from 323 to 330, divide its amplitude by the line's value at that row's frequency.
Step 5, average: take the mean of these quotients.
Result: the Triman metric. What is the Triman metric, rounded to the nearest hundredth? 0.94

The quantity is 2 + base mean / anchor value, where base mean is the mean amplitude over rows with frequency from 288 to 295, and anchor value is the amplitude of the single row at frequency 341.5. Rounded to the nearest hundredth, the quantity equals 2.82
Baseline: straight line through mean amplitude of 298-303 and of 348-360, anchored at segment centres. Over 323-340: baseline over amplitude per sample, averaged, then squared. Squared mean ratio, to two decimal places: 1.07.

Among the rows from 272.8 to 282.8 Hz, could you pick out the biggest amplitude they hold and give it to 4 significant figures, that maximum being 34.66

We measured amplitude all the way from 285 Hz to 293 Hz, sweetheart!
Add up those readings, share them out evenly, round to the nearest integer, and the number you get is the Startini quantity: 46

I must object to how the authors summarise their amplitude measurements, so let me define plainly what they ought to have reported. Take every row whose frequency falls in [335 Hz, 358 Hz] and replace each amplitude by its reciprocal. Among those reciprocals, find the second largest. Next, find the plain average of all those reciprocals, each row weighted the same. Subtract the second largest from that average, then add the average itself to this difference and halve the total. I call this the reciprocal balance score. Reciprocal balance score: 0.0081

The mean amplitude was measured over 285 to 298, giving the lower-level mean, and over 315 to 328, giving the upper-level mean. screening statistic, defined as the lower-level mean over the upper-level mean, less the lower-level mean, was -50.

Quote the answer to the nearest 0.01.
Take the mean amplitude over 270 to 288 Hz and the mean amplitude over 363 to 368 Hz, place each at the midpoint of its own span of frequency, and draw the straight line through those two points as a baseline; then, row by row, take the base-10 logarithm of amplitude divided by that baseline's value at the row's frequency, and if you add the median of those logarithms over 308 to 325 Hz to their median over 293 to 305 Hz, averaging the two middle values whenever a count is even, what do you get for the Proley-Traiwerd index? 0.34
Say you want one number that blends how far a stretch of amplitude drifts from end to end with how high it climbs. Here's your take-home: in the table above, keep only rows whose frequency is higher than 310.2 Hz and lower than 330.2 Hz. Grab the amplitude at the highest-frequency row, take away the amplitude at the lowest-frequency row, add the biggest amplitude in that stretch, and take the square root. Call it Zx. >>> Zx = 7.50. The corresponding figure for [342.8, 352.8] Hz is 7.76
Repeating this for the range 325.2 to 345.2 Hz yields 8.07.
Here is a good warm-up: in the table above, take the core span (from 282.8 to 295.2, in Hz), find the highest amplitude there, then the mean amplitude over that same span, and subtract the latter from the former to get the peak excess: 8.3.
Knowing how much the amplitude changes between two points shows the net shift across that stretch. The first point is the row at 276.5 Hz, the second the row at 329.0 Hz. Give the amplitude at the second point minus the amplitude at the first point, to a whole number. 27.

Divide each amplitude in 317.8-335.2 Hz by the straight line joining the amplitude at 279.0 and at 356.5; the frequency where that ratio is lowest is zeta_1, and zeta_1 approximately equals 331.5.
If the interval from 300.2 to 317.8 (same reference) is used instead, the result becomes 316.5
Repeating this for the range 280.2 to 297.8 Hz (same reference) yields 281.5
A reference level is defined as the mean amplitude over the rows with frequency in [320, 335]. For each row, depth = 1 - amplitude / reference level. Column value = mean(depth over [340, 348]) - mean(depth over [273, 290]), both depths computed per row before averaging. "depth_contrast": -0.42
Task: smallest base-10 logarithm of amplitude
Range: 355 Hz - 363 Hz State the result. 1.719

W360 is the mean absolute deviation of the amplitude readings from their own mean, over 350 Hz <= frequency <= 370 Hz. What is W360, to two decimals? 2.37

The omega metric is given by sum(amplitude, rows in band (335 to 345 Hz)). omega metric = 240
